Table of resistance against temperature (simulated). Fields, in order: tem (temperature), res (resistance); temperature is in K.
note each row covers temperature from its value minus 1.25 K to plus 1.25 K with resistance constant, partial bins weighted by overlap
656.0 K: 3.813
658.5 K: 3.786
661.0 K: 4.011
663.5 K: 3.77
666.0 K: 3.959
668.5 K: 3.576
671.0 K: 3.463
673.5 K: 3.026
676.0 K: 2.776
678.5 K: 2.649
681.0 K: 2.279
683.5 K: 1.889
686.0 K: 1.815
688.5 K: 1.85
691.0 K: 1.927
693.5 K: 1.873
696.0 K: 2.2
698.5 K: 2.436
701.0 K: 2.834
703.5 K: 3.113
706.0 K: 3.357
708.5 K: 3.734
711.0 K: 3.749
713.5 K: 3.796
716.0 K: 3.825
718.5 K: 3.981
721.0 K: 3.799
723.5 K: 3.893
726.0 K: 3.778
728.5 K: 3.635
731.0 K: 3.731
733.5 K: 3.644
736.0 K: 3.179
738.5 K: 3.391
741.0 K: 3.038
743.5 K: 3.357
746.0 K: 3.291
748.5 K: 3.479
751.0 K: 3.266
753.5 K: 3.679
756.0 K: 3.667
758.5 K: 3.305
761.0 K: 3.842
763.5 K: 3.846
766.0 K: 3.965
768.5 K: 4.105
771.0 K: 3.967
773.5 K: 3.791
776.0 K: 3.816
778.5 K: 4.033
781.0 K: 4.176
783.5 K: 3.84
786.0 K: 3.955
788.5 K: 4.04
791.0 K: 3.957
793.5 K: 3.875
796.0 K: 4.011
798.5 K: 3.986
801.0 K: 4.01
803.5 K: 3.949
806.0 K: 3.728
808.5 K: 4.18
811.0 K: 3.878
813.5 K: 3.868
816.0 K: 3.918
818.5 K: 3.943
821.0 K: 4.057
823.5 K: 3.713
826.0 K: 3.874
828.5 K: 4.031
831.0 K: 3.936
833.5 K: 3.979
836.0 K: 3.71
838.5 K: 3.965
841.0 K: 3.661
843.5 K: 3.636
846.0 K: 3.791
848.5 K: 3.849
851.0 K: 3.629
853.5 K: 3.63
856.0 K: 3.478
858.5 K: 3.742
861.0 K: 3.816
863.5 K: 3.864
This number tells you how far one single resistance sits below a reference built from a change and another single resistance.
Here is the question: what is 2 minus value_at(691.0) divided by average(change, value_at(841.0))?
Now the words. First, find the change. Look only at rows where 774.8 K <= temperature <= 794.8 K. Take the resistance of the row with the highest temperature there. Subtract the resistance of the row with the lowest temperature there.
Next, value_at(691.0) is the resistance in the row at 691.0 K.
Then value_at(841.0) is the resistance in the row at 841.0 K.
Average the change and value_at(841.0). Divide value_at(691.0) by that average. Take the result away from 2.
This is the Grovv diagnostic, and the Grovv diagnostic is 1.0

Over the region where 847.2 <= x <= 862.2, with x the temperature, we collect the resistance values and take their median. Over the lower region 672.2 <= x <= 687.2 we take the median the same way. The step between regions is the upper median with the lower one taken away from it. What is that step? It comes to 1.22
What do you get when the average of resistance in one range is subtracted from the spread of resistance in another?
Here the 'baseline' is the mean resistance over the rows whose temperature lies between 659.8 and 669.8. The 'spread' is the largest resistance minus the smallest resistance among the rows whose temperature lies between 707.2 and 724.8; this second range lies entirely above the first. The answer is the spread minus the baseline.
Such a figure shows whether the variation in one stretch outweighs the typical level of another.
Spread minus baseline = -3.6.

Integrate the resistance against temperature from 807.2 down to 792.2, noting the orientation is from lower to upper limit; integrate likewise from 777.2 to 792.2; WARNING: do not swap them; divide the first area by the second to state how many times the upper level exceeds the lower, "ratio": 0.98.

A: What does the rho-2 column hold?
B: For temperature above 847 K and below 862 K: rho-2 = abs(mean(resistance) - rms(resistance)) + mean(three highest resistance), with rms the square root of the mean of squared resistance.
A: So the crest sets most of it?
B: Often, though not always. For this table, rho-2 3.80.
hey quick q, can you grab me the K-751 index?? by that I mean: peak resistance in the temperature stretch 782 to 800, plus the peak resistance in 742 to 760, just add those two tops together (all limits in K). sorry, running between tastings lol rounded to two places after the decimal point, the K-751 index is 7.72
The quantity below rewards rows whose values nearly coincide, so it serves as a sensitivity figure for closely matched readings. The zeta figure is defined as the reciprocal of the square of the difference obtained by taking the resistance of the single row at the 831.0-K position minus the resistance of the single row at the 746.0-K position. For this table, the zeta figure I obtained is 2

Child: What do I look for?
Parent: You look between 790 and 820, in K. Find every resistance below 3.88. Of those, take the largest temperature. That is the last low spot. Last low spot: 813.5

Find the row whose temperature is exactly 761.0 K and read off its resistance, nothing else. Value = 3.842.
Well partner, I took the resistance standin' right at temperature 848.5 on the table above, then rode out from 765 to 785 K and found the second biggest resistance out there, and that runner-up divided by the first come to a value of 1.07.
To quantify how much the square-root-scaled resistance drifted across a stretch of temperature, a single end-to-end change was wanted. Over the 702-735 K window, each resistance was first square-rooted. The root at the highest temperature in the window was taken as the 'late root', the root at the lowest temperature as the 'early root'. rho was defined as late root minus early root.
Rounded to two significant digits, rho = 0.14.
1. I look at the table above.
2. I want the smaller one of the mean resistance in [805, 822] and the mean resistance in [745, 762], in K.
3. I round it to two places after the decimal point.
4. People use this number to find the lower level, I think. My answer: 3.50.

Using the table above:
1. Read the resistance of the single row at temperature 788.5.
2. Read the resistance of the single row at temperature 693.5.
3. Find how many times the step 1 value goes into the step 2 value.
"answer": 0.46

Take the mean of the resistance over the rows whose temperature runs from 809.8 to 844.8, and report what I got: 3.87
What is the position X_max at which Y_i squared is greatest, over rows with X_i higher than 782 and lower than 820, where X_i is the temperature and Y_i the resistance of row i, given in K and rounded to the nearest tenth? 808.5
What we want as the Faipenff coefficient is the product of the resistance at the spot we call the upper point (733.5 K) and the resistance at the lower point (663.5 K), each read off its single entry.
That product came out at 13.7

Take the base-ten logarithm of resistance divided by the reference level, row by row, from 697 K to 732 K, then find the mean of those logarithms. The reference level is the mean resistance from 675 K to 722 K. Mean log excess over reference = 0.093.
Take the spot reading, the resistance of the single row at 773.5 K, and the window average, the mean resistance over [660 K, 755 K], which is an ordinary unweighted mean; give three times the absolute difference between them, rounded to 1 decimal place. 1.8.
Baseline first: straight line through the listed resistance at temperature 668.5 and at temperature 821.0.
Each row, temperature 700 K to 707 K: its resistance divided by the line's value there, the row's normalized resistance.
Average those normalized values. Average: 0.841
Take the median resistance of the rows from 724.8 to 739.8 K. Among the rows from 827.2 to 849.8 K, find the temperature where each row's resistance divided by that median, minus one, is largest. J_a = 828.5 K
